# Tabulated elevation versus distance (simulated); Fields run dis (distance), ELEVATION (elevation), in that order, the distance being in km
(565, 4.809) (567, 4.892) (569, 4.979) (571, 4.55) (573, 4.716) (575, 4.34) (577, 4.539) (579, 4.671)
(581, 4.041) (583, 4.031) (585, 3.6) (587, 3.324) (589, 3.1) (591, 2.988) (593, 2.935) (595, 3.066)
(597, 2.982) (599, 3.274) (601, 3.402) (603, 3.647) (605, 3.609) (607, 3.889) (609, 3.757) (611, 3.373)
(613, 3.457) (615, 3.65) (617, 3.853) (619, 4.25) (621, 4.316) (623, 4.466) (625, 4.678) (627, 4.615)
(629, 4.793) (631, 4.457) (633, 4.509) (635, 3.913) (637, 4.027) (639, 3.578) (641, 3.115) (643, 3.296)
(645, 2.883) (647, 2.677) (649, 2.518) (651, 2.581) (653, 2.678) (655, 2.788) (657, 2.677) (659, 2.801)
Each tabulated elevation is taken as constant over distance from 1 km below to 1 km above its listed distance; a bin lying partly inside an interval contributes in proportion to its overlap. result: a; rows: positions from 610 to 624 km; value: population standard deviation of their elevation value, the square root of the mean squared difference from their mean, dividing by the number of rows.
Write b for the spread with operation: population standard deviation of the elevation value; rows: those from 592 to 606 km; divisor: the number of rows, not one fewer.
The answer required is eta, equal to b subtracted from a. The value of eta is 0.14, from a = 0.41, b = 0.27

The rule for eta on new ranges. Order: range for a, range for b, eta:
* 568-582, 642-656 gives 0.03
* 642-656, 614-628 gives -0.11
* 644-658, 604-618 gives -0.07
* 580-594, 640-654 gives 0.17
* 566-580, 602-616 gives 0.04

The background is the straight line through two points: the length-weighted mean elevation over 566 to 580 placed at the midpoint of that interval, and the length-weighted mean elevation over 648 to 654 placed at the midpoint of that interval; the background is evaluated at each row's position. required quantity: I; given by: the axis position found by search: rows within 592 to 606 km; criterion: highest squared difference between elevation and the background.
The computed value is 593 km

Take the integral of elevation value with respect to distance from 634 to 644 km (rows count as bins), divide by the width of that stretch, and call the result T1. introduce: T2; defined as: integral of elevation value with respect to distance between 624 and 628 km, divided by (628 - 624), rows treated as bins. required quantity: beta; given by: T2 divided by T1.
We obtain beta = 1.30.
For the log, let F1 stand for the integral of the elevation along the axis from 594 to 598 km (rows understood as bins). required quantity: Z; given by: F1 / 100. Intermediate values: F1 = 12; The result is 0.121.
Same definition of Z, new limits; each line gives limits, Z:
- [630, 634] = 0.179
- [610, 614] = 0.137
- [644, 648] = 0.111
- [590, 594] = 0.118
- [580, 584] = 0.161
